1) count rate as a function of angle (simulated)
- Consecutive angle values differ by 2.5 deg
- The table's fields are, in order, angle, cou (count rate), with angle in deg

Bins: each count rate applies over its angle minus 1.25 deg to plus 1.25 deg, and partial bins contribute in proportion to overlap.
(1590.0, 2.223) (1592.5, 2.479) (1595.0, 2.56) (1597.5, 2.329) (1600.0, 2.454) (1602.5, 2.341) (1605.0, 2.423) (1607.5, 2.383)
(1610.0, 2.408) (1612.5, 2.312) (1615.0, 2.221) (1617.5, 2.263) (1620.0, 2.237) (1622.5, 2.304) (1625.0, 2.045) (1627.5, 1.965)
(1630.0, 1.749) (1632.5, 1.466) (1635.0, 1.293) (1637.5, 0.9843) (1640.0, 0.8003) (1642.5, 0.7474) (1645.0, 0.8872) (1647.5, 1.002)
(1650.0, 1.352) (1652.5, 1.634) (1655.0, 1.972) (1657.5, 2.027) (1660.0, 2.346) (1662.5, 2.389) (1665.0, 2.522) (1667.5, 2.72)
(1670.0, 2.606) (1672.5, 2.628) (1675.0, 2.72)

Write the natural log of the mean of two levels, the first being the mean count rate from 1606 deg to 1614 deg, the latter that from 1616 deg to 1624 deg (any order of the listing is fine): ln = 0.84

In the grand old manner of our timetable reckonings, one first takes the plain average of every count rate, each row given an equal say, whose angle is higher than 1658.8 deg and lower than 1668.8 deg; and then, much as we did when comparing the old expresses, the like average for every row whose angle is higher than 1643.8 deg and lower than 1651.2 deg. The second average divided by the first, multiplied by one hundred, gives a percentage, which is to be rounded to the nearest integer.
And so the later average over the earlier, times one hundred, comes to 43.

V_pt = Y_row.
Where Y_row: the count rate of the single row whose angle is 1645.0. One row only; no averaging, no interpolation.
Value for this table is 0.8872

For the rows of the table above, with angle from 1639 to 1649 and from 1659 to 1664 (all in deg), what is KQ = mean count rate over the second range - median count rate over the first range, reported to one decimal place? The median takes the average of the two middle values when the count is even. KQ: 1.5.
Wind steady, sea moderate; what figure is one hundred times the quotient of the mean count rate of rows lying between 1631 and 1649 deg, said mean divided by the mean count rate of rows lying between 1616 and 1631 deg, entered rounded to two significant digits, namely 49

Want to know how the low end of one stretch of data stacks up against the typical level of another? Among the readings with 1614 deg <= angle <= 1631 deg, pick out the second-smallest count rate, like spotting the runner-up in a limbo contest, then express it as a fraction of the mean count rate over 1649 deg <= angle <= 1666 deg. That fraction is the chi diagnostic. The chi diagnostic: 1.0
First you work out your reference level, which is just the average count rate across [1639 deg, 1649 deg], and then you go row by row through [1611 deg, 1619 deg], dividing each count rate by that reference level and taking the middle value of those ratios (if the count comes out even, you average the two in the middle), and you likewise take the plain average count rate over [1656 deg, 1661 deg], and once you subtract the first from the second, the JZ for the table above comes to -0.4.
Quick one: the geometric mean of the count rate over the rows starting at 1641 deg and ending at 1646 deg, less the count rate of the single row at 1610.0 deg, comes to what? -1.6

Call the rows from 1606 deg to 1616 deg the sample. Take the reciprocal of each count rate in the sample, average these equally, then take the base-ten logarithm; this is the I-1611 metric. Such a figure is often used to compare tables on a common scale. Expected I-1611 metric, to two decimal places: -0.37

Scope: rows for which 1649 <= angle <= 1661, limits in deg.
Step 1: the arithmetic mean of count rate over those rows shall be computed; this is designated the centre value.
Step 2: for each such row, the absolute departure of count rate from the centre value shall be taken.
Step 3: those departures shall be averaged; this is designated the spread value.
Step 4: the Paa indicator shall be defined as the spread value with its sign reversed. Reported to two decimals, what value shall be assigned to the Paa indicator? -0.30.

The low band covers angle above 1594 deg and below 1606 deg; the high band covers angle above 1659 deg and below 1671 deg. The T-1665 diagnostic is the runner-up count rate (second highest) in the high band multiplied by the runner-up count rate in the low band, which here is 6.4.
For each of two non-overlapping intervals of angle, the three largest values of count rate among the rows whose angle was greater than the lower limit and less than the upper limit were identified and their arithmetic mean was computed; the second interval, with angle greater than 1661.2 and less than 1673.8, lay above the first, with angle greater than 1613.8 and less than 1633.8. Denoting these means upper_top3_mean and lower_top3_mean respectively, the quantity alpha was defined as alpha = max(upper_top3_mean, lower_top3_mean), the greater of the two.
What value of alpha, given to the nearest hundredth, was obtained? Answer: 2.65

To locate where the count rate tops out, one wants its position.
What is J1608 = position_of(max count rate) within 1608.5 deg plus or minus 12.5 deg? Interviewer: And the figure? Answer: 1600.0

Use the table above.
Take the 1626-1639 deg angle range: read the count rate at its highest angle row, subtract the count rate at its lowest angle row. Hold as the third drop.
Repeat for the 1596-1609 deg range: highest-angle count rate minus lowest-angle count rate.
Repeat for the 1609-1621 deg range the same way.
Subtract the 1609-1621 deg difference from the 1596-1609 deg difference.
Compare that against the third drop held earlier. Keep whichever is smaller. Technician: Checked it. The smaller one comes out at -0.98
